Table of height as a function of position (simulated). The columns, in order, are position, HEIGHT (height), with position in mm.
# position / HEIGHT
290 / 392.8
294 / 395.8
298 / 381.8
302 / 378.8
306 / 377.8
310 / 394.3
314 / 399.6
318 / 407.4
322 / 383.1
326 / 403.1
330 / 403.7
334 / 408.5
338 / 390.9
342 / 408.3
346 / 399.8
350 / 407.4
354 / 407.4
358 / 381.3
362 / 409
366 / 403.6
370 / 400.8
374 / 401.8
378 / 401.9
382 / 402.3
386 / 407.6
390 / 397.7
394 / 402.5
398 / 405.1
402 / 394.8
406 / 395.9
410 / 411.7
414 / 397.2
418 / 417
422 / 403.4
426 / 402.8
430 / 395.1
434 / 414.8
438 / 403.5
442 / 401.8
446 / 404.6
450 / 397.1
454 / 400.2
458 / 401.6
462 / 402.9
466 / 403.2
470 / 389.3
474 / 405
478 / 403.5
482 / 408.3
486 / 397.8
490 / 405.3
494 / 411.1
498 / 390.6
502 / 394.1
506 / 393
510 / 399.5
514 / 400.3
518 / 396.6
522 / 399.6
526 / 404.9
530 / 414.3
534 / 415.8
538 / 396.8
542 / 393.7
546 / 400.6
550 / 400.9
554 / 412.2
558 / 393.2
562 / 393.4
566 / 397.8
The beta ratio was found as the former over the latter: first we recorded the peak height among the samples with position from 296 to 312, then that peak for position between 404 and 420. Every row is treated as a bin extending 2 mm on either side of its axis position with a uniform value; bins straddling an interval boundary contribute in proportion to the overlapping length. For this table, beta 0.95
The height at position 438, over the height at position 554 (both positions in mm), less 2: -1.02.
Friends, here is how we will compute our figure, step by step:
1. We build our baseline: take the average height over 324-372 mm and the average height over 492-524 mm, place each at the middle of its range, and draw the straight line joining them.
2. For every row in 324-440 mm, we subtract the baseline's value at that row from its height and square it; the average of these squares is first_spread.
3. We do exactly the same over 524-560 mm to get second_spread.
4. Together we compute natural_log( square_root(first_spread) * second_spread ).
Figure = 6.7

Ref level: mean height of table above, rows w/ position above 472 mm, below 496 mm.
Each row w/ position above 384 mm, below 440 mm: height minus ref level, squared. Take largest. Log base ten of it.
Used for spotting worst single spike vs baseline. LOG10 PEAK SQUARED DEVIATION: 2.15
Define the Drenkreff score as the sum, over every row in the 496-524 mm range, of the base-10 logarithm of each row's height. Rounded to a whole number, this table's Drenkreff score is 18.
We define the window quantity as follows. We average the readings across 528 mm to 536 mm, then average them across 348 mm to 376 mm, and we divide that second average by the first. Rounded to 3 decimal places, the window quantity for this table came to 0.968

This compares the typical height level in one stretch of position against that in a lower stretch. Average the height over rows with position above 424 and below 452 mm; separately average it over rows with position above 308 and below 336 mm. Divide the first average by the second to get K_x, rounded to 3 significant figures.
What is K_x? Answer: 1.01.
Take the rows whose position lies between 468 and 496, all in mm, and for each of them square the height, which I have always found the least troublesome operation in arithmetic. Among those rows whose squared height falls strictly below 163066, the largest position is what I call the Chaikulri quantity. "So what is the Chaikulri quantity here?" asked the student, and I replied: 486 mm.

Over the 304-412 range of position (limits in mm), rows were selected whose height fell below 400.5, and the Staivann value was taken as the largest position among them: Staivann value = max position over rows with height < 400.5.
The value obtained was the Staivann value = 406 mm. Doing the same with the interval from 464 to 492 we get 486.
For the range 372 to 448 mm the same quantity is 430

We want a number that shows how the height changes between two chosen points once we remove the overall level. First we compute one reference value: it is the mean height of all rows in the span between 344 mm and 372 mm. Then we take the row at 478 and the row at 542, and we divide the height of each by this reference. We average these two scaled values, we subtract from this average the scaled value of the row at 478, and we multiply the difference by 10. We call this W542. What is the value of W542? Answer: -0.12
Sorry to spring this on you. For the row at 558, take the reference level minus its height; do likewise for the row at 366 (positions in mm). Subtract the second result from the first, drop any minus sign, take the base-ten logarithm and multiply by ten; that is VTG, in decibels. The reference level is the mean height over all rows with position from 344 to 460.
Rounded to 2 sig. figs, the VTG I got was 10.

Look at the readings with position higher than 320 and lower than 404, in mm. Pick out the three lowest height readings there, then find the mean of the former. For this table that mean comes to 385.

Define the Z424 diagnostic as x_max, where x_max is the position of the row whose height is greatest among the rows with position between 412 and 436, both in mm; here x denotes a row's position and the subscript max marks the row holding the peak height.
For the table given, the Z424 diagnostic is 418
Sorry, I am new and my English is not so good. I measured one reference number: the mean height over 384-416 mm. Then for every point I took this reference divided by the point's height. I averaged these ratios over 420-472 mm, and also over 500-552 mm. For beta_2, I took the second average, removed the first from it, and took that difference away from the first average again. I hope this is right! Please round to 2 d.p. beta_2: 1.00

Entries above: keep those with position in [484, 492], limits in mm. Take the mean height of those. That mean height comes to 402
